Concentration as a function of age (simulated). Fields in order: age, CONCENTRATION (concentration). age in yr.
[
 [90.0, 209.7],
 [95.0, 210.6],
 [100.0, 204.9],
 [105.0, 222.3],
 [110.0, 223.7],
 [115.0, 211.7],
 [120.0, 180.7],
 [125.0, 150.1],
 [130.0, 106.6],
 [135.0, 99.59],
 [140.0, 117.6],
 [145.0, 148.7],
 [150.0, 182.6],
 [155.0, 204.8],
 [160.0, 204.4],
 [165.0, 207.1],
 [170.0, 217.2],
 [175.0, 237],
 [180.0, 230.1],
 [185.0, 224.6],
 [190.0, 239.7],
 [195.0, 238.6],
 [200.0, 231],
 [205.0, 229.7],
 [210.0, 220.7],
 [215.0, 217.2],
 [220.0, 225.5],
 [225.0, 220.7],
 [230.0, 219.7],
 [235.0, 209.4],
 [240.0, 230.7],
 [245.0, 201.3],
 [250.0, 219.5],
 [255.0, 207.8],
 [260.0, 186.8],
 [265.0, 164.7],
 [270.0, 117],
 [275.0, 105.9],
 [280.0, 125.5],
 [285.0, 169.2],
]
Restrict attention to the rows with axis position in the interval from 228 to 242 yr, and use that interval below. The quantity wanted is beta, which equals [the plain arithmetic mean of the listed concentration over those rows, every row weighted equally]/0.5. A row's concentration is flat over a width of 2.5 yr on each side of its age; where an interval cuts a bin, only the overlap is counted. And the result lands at 440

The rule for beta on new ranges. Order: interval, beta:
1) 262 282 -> 257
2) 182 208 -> 465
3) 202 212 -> 450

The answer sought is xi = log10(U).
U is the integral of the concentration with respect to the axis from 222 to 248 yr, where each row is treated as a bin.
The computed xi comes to 3.75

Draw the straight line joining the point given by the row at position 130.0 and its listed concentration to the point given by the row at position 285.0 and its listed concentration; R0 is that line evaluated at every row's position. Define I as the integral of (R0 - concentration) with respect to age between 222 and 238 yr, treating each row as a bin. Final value -1125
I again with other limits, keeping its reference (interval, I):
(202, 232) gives -2421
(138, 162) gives -1377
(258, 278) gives 405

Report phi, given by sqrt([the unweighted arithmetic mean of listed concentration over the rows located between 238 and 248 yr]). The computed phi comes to 14.7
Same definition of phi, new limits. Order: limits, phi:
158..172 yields 14.5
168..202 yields 15.2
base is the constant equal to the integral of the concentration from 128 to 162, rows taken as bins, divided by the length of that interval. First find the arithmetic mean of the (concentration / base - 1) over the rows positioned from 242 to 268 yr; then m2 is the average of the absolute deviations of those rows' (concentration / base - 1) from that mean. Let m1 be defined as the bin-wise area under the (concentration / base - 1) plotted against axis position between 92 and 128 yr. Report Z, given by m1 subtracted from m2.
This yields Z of -11.1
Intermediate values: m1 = 11.2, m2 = 0.107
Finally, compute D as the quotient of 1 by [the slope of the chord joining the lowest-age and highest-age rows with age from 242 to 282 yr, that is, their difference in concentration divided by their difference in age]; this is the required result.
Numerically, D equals -0.5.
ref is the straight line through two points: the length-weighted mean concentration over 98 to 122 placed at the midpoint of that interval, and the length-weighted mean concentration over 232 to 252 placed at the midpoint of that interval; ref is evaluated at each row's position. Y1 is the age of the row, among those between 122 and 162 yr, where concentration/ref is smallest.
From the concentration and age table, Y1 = 135.0 yr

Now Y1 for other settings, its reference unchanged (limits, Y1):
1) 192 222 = 215.0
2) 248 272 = 270.0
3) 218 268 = 265.0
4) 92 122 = 120.0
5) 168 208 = 170.0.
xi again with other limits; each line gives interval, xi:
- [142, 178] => 3.86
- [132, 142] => 3.03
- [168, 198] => 3.84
